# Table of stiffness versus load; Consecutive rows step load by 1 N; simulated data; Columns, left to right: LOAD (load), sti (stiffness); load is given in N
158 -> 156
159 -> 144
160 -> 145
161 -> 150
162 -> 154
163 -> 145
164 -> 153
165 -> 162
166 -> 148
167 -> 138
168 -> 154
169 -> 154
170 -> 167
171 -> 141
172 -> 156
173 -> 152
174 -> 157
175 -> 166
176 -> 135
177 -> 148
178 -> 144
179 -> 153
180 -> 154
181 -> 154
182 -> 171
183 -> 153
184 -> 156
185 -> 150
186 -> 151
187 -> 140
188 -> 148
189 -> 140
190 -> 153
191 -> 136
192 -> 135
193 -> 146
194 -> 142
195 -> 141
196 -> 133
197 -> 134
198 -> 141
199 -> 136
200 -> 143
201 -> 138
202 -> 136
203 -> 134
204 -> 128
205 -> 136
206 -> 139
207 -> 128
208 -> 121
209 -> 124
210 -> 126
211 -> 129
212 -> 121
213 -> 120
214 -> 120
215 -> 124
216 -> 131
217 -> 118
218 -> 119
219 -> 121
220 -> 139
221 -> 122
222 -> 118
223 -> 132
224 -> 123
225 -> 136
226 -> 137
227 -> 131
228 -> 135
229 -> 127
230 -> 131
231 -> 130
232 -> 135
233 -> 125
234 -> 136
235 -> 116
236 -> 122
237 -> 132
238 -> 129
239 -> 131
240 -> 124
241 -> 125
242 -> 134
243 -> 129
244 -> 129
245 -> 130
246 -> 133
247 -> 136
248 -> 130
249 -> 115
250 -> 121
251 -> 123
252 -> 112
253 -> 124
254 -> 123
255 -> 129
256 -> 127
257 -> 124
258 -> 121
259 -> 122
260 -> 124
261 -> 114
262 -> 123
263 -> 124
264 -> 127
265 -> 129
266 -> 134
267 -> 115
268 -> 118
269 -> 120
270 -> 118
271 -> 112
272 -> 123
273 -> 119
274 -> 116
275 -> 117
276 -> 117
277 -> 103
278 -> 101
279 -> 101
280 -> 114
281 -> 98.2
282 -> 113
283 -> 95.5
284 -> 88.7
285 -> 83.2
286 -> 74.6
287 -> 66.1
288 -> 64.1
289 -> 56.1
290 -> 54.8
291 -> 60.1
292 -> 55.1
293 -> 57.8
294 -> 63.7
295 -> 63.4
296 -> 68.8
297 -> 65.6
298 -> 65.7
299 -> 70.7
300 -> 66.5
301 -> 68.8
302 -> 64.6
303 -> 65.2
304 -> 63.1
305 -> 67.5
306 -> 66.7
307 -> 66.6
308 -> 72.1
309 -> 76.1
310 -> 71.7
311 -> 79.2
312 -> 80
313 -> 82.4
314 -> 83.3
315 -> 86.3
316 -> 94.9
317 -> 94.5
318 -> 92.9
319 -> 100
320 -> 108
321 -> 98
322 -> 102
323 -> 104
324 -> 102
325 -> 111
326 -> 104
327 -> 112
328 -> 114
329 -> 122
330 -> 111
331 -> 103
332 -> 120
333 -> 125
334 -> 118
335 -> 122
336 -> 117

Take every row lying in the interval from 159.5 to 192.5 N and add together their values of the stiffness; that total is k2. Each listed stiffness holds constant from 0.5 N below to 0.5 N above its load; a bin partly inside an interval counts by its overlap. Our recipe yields 4963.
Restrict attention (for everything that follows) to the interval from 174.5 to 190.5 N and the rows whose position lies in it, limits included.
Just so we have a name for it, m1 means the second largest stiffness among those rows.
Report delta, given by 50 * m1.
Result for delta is 8300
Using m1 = 166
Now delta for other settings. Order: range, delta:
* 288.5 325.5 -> 5400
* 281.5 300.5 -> 4775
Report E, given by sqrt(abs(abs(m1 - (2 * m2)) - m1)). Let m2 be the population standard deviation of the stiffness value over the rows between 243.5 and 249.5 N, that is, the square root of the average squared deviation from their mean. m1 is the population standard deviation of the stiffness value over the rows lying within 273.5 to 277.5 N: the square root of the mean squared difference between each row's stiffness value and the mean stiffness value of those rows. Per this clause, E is 1.2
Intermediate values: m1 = 6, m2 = 7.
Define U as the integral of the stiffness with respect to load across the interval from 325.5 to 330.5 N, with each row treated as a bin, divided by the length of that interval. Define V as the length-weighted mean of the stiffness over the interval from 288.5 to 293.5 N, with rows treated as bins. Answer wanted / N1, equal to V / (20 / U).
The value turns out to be 320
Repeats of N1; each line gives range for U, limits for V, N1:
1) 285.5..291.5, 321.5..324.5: 322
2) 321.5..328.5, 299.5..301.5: 362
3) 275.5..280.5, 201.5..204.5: 711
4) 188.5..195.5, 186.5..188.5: 1021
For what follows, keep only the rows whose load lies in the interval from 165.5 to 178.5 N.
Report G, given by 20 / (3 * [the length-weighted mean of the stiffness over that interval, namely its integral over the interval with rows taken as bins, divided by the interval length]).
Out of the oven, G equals 0.044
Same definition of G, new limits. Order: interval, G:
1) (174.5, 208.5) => 0.047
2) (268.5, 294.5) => 0.072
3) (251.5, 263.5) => 0.055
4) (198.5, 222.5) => 0.052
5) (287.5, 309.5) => 0.103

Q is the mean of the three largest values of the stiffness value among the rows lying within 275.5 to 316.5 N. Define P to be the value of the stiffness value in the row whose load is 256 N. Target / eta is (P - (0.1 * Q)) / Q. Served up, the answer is 1.01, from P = 127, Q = 115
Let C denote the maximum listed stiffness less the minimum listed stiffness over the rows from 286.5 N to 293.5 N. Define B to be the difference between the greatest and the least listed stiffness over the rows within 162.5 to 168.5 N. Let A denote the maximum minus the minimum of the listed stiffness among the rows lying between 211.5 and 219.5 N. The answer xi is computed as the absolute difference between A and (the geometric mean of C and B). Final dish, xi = 3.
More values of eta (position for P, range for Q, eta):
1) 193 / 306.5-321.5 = 1.33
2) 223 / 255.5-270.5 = 0.92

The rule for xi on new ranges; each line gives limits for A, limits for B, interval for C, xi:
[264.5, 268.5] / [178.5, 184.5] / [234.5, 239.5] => 2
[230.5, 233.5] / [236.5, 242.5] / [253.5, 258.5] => 1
